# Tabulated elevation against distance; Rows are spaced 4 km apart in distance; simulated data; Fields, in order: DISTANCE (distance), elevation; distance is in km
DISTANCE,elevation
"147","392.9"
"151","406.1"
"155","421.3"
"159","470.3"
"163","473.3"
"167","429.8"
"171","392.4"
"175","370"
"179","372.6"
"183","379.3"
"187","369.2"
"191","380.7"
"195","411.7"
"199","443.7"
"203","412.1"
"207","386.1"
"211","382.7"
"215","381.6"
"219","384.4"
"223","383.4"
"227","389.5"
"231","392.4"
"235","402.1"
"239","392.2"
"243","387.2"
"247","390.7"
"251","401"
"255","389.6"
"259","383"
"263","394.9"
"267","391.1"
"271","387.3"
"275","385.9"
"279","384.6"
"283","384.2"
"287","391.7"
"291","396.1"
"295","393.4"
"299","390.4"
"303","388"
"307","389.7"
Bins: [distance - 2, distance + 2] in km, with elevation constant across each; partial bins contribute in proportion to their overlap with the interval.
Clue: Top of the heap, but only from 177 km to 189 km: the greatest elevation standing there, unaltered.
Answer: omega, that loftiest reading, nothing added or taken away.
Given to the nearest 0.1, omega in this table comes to 379.3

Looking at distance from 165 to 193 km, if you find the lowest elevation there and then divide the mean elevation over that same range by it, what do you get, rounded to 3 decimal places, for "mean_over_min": 1.042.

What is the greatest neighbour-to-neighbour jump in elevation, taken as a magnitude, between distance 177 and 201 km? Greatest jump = 32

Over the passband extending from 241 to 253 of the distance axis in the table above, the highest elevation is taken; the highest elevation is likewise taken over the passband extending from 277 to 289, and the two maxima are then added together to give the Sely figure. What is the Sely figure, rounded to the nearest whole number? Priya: 793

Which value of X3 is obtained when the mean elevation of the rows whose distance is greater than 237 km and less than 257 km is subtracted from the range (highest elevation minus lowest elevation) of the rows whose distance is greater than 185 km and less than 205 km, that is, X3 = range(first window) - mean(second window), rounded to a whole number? -318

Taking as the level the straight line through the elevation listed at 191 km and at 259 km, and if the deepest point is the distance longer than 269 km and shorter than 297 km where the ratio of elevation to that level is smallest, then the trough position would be 283 km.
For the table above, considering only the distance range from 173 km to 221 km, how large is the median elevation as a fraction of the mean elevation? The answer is 0.981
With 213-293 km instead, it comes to 1.000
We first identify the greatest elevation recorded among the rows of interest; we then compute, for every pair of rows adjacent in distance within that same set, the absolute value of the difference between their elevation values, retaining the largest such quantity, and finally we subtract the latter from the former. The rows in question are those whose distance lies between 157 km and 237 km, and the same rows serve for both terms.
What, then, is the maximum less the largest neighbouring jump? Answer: 429.8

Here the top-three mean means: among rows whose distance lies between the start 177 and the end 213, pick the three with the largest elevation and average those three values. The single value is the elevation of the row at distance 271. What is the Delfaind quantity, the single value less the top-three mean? -35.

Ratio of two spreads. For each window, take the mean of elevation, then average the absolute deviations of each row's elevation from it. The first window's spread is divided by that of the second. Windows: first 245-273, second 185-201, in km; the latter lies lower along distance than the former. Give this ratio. 0.15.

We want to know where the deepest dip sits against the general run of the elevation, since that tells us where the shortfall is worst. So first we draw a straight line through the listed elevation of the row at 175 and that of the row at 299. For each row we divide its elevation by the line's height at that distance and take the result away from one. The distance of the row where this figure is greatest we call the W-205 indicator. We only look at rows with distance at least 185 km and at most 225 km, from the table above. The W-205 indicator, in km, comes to 187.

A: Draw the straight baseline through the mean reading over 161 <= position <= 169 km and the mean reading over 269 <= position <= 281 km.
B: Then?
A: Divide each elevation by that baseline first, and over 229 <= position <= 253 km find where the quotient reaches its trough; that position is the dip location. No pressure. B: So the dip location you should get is 231 km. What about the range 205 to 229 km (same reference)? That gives 211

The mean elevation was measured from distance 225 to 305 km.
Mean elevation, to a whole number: 391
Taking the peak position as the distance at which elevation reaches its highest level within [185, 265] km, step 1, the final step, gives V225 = 199 km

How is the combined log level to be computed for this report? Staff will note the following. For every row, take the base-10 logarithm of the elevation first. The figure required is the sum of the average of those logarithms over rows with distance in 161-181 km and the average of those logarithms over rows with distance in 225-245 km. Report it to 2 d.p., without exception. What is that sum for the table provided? 5.20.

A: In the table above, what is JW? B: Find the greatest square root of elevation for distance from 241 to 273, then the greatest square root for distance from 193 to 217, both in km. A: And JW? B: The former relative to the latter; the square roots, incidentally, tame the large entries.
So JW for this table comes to 0.95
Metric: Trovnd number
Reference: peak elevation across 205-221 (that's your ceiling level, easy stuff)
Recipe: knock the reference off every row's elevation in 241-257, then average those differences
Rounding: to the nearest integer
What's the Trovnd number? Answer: 6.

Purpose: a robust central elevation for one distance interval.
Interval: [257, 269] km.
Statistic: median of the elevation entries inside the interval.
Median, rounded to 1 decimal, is 391.1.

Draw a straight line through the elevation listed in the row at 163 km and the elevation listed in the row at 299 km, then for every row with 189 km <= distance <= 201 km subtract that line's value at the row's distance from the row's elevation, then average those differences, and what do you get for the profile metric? -42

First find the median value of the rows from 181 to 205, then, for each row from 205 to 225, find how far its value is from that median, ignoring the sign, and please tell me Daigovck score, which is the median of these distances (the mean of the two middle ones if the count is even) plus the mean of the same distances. 25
